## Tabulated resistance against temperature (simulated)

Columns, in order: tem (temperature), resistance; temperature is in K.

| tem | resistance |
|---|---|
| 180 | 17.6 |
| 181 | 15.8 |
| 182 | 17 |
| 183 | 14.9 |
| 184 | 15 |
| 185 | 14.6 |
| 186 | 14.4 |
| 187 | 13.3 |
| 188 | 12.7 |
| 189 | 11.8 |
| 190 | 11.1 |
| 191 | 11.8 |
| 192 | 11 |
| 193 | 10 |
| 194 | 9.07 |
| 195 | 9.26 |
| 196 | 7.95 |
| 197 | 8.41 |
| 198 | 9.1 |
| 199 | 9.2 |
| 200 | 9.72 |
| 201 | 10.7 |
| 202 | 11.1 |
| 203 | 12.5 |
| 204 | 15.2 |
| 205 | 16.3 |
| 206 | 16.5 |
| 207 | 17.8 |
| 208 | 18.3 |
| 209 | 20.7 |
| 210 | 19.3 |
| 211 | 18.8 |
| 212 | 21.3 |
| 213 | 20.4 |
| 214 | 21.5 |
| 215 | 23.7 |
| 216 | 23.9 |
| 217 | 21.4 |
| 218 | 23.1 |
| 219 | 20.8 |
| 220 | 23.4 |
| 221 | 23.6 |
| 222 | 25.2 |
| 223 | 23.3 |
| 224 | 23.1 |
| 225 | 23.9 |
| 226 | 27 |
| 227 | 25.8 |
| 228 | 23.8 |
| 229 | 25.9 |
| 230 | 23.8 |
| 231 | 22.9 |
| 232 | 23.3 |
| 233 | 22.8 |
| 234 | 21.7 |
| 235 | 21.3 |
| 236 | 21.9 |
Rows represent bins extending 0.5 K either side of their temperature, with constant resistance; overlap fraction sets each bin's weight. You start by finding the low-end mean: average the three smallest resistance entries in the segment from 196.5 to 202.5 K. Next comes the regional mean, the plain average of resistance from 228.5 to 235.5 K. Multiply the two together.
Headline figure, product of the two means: 206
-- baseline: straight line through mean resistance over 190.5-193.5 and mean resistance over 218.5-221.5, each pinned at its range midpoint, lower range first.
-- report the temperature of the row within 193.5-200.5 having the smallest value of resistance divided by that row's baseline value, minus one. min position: 196 K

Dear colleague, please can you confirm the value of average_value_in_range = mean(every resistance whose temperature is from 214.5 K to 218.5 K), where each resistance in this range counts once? 23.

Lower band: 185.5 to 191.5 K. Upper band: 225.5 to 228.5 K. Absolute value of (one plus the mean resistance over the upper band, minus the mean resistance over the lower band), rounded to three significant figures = 14.0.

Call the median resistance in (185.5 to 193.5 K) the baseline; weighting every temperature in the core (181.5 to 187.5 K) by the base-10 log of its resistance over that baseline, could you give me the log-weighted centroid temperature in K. 184.0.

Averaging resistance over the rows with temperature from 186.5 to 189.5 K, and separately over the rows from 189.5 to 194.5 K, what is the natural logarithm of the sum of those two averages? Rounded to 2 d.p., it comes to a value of 3.14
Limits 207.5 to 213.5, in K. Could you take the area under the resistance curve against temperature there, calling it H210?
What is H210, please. 119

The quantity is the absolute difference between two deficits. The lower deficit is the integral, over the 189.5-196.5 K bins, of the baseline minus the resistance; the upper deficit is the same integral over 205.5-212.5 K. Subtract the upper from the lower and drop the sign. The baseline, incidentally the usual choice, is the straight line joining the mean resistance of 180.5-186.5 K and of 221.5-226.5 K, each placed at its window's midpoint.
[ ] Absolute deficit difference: 37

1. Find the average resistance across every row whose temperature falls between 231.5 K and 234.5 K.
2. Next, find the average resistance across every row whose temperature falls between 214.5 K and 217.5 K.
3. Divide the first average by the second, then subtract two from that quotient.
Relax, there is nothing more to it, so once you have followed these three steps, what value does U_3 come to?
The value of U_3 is -1.0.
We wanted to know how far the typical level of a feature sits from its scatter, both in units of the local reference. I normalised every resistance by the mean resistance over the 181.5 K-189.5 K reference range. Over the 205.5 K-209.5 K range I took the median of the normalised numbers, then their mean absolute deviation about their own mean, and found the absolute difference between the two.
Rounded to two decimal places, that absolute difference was 1.19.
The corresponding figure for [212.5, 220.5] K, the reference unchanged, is 1.48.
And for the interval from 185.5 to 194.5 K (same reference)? 0.74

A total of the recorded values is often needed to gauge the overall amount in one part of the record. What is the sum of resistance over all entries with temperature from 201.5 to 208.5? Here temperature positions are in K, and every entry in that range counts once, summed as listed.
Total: 108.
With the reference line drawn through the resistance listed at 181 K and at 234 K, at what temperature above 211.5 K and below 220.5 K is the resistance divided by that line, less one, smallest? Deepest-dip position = 219 K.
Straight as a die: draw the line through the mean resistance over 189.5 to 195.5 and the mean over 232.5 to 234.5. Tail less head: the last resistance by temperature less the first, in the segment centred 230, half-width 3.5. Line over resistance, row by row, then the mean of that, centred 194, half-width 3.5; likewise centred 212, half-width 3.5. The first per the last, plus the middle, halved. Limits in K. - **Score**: -1.4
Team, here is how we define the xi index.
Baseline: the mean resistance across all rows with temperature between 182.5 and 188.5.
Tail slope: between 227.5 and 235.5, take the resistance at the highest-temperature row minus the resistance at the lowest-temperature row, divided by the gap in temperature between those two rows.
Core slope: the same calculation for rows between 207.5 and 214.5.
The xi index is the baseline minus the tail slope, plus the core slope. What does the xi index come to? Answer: 15.0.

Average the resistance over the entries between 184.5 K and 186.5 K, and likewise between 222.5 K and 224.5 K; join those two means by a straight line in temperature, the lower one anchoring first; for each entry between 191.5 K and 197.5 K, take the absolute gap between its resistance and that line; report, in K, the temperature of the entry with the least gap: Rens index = 192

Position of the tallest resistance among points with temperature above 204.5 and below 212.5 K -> 212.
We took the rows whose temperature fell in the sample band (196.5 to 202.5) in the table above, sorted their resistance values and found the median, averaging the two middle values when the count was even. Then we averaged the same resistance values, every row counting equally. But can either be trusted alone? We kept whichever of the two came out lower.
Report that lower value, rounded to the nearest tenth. 9.5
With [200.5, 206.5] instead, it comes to 13.7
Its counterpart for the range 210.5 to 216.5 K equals 21.4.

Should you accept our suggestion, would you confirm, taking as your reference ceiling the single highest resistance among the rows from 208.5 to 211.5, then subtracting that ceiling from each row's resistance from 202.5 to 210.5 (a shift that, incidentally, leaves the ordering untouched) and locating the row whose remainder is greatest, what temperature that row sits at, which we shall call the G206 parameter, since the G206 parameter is 209 K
